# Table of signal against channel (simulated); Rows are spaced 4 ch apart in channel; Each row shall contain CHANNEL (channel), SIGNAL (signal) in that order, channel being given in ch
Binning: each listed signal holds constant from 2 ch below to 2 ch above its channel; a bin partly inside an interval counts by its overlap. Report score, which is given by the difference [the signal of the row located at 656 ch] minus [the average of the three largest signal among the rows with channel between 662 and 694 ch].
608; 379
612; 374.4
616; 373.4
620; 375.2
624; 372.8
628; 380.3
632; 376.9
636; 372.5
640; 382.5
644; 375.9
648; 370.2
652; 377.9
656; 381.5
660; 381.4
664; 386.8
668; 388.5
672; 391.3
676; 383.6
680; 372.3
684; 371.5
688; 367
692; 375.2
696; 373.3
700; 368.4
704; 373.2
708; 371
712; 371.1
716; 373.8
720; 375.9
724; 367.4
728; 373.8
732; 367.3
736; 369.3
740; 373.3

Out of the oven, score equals -7.4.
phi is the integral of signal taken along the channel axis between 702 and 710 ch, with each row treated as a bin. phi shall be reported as 2977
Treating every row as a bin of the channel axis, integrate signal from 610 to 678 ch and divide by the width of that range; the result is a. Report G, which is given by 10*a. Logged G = 3791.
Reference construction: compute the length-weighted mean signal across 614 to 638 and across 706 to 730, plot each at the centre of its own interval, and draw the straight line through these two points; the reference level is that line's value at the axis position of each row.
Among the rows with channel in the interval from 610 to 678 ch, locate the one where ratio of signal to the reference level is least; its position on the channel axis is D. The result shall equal 648 ch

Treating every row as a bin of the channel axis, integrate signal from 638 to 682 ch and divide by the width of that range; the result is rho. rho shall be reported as 381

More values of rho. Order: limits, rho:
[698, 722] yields 372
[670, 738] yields 373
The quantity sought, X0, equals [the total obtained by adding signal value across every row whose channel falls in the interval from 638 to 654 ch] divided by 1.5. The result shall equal 1004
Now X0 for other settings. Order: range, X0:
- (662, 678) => 1033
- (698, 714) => 989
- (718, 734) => 990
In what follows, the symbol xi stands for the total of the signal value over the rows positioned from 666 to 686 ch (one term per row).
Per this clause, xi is 1907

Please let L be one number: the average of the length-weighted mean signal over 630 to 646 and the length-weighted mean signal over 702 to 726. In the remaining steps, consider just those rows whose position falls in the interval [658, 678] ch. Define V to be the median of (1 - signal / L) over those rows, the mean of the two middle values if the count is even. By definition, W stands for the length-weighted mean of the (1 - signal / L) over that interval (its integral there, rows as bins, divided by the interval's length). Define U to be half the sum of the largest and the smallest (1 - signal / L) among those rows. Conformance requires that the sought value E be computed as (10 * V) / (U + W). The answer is 5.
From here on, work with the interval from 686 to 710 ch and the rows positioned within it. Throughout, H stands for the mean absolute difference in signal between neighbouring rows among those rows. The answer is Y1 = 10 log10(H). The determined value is 6.4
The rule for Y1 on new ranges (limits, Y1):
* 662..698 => 6.9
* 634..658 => 8.3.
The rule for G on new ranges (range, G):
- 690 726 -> 3721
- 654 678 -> 3855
